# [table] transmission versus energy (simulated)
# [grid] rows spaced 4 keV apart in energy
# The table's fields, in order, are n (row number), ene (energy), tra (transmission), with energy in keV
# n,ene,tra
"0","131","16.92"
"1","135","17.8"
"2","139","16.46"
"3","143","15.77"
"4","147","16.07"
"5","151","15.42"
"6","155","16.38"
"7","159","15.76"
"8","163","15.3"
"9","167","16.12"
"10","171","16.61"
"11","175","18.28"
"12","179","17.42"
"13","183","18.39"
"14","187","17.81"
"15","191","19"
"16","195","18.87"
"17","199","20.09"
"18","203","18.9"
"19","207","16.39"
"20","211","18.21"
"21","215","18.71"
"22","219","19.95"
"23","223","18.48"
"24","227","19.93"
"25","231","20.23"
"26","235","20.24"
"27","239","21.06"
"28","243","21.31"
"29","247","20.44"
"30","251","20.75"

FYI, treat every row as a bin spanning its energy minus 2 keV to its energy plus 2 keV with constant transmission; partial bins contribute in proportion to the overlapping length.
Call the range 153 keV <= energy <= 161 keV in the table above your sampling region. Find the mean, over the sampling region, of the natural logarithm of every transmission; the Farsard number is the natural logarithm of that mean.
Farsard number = 1.021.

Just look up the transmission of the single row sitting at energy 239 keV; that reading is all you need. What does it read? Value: 21.06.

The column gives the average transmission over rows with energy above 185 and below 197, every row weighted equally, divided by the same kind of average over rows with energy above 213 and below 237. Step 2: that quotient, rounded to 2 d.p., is 0.95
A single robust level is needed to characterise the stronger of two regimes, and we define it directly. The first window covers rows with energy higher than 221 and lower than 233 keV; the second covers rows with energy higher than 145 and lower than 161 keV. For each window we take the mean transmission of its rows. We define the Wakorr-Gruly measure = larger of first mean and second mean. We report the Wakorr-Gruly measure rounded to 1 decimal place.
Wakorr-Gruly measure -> 19.5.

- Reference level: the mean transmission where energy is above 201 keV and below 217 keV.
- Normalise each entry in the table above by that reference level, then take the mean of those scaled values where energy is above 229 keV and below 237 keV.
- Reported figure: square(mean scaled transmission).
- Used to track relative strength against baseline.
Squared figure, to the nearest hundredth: 1.26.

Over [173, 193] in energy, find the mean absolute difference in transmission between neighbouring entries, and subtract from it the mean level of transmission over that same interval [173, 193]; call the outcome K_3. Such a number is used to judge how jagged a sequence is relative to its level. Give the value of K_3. -17.3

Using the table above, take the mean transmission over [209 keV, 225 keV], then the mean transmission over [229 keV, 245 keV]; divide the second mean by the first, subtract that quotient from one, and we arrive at -0.10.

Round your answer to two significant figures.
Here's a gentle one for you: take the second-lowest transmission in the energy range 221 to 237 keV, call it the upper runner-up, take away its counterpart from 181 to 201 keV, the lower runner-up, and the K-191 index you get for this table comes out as 1.5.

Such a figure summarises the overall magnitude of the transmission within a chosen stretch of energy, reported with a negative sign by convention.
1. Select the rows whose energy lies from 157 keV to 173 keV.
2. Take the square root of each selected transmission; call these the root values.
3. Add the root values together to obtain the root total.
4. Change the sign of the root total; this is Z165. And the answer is -16.0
